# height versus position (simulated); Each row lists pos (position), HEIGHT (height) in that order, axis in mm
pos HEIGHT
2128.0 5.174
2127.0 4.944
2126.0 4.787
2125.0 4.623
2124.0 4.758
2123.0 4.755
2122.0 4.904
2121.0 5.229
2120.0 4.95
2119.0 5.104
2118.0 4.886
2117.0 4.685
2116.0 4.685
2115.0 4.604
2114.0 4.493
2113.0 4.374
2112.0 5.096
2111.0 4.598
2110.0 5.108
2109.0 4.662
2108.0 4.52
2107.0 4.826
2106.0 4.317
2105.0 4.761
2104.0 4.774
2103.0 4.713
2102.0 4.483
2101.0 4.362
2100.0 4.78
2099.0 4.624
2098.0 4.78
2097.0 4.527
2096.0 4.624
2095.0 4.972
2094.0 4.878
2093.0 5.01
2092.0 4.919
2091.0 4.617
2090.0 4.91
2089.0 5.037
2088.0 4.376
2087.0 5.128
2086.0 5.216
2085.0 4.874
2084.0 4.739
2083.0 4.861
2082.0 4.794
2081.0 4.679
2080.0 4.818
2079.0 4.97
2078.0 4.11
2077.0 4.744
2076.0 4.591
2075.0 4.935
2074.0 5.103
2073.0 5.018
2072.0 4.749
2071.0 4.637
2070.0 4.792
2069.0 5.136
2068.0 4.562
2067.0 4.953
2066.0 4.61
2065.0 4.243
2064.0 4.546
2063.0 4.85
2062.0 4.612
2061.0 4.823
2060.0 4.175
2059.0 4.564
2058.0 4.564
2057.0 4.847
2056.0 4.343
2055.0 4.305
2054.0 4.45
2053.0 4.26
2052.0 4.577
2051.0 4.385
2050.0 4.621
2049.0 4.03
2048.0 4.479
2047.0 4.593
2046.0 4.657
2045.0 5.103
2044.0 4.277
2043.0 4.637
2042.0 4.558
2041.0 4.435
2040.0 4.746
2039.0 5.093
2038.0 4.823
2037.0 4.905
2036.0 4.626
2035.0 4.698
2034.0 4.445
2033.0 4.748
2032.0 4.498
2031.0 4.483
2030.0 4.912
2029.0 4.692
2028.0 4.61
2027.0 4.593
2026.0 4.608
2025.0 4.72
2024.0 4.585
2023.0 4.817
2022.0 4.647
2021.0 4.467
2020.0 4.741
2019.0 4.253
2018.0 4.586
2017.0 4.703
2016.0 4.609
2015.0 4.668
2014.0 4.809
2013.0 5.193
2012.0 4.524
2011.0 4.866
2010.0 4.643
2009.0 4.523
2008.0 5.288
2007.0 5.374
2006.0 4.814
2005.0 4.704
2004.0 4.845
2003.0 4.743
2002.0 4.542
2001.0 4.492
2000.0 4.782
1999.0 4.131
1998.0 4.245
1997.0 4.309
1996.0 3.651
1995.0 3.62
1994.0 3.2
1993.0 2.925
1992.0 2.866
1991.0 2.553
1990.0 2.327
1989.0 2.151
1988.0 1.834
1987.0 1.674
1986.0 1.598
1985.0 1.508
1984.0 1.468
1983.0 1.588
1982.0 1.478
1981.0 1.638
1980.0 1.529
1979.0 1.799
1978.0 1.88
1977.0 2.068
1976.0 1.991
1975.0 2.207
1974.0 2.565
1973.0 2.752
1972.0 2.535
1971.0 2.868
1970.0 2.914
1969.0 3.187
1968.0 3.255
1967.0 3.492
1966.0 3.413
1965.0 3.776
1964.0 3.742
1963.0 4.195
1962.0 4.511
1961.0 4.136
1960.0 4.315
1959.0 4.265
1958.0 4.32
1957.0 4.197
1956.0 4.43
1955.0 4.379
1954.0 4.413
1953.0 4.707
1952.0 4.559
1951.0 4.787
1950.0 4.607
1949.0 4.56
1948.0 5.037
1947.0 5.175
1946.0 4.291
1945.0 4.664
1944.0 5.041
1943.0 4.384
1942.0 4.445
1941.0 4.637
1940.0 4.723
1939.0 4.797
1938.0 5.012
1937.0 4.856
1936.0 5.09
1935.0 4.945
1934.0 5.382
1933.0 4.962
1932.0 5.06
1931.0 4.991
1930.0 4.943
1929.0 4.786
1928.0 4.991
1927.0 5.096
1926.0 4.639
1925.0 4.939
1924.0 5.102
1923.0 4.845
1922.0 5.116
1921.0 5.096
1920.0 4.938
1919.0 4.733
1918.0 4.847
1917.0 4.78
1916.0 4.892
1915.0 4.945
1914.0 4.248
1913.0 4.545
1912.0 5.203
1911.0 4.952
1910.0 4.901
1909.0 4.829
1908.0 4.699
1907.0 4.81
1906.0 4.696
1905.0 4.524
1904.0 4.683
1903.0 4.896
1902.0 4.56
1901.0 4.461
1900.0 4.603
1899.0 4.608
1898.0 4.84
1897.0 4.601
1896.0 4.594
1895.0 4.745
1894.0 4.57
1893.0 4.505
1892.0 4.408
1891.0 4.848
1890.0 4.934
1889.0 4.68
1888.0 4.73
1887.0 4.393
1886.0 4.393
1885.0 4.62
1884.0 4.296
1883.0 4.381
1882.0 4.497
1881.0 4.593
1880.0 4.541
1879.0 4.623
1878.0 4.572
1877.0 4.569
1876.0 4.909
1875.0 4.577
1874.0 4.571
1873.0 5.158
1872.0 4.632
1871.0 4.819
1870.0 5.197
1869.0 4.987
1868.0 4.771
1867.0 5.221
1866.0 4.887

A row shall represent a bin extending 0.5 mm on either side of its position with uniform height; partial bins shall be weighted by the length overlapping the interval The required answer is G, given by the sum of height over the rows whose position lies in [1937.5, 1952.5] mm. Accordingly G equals 71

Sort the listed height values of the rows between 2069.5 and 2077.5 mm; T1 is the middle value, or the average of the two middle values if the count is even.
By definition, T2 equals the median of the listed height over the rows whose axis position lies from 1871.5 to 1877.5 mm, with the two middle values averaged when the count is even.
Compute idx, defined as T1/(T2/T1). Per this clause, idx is 4.9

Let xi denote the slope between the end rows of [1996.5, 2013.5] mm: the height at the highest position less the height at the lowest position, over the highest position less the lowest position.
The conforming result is 0.06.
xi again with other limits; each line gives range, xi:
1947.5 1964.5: -0.08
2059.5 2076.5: 0.03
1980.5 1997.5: 0.17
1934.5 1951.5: -0.01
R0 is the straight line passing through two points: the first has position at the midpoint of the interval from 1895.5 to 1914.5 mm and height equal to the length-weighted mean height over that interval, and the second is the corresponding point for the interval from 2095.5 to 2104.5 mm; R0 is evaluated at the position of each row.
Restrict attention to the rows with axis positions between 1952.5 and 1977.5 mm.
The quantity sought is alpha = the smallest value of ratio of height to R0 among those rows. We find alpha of 0.43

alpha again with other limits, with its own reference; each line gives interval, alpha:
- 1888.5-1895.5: 0.94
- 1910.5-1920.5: 0.90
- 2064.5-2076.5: 0.91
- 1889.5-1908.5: 0.94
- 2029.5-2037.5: 0.96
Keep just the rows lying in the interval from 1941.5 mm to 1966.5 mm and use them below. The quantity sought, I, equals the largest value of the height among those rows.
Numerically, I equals 5.175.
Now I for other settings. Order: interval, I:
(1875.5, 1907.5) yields 4.934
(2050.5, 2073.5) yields 5.136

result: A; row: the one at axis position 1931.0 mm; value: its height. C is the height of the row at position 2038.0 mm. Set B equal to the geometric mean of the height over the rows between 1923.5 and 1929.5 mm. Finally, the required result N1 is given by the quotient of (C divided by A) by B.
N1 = 0.20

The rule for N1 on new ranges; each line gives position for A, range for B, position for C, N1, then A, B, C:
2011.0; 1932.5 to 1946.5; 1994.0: 0.14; 4.866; 4.79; 3.2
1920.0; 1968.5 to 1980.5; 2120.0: 0.44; 4.938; 2.30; 4.95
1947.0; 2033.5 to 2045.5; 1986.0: 0.07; 5.175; 4.69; 1.598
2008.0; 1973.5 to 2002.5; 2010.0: 0.36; 5.288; 2.44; 4.643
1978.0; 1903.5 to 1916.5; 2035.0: 0.53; 1.88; 4.76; 4.698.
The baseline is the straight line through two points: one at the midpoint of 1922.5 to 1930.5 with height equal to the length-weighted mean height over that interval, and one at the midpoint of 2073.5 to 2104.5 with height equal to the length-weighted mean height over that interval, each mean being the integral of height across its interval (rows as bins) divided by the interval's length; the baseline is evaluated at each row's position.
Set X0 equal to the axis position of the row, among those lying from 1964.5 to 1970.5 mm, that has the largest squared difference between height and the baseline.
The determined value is 1970.0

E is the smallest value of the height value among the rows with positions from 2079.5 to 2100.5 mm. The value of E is 4.376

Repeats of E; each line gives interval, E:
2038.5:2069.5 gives 4.03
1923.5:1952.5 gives 4.291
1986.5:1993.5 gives 1.674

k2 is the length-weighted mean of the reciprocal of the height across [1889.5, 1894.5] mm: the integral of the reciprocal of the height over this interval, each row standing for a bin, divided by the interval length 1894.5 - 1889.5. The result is 0.215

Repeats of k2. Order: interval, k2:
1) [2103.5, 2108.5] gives 0.216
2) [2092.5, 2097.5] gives 0.209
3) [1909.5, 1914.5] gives 0.211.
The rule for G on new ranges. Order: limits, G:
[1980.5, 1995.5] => 32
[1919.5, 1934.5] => 75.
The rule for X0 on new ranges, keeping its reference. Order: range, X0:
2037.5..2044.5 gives 2044.0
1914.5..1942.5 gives 1934.0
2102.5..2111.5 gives 2106.0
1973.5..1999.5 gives 1984.0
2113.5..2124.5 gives 2121.0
